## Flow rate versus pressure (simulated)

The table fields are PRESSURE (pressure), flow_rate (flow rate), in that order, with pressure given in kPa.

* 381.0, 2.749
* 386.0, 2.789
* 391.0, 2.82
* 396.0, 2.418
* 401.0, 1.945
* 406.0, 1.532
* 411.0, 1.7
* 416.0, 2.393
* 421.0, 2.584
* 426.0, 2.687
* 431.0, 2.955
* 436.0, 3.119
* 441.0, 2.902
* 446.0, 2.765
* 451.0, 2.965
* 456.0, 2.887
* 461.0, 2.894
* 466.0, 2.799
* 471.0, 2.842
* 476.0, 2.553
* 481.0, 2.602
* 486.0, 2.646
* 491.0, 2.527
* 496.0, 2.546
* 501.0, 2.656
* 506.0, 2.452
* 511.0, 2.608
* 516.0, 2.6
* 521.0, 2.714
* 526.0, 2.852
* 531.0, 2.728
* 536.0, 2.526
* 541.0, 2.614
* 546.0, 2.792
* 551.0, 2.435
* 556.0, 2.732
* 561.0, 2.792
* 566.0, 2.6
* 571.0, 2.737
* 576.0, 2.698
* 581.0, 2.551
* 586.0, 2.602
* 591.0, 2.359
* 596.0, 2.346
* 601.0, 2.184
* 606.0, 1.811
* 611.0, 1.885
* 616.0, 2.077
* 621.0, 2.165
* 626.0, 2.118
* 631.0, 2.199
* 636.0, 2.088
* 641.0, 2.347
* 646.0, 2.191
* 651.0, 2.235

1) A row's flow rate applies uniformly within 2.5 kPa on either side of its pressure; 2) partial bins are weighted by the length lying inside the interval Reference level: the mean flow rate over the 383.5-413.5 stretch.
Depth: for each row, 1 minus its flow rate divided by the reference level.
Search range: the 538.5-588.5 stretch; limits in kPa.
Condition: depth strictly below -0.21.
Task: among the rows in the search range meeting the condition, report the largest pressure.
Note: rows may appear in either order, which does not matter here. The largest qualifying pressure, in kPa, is 576.0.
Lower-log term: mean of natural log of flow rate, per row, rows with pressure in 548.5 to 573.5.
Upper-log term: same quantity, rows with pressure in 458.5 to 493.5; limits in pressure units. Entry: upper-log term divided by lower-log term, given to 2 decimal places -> 1.01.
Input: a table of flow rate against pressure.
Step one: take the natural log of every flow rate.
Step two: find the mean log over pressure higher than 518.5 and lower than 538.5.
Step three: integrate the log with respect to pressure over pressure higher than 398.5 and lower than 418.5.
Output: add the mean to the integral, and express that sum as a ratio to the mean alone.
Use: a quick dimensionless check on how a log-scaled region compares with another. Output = 14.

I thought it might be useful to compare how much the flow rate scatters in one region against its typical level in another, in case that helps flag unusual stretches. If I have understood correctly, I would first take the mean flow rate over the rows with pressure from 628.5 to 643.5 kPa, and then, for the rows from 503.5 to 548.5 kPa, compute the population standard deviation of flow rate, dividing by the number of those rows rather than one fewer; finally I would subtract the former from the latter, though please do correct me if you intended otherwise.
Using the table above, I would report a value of -2.09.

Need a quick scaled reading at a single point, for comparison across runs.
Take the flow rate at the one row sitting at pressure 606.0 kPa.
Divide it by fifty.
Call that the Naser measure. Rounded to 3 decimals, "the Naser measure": 0.036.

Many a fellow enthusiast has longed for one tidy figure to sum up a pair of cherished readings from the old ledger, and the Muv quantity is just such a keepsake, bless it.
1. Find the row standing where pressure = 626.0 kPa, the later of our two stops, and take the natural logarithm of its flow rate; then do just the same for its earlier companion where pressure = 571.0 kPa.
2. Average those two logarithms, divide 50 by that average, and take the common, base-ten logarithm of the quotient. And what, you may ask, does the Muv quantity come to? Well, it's 1.76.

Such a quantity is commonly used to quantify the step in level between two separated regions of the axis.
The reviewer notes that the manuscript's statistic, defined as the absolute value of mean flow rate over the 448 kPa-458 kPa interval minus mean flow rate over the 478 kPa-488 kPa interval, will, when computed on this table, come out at 0.30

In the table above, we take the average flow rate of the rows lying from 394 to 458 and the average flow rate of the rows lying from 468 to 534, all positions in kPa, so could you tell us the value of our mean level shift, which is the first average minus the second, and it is -0.1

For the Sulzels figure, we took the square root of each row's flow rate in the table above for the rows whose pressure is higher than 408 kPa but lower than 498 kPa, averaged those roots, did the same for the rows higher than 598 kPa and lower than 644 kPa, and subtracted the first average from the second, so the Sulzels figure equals -0.19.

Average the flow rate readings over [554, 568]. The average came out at 2.71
